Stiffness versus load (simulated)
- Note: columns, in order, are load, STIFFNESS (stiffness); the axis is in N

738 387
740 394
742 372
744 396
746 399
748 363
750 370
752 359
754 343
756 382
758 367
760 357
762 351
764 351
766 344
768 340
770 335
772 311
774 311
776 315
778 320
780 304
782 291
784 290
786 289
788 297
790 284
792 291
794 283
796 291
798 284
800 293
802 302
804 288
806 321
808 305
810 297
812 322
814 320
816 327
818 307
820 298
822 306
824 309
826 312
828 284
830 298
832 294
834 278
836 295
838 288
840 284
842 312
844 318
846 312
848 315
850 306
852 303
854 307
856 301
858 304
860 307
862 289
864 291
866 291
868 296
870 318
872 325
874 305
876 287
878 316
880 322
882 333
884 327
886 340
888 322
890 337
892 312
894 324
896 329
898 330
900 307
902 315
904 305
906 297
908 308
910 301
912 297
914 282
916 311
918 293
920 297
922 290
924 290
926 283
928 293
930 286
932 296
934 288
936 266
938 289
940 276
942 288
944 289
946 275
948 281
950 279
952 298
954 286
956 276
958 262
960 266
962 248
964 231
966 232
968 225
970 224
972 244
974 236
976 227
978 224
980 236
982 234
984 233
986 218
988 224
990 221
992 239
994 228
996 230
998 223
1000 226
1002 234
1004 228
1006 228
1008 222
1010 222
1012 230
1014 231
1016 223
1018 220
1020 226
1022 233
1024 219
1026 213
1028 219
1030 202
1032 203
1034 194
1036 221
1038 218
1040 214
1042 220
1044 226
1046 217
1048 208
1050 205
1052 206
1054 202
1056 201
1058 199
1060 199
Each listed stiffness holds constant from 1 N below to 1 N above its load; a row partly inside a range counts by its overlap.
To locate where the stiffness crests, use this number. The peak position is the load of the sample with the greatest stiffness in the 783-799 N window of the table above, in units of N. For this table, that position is 788 N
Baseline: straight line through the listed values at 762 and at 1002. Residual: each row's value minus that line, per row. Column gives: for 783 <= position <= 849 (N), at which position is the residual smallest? 790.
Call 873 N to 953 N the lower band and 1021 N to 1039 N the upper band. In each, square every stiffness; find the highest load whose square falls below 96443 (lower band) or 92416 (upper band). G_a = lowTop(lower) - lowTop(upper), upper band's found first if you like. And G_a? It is -86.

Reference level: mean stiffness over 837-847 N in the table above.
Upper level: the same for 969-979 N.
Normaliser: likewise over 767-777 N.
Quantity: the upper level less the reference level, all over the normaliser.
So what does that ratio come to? -0.22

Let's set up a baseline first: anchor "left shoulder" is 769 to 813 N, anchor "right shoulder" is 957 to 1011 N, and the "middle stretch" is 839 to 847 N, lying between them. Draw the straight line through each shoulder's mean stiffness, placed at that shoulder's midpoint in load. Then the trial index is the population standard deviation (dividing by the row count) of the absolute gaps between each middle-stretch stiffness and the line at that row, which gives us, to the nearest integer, 14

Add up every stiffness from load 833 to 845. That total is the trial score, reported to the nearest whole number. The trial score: 1775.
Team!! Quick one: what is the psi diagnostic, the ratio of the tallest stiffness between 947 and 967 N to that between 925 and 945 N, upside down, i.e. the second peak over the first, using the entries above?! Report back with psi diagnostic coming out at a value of 0.99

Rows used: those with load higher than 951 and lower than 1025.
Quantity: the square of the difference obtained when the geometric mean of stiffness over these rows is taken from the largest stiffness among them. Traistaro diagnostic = 4012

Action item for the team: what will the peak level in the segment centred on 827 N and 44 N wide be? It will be 327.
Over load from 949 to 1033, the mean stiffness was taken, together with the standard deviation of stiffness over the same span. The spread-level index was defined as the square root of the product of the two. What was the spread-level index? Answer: 69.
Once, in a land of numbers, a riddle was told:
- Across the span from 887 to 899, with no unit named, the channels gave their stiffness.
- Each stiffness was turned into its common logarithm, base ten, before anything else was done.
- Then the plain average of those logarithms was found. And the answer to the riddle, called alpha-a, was 2.51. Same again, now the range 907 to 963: 2.46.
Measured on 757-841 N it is 2.49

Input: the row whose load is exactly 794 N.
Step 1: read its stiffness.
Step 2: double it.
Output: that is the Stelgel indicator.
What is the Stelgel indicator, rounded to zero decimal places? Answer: 566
